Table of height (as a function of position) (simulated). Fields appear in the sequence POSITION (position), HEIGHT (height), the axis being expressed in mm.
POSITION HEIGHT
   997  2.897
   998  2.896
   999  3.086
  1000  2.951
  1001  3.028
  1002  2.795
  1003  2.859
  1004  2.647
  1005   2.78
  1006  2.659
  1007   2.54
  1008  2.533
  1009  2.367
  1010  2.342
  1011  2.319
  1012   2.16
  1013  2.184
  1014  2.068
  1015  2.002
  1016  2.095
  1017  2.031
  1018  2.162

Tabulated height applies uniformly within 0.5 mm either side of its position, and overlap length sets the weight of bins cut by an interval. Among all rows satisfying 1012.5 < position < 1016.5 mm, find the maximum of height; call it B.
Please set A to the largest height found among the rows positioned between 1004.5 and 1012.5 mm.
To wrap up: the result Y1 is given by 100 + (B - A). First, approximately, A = 2.78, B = 2.184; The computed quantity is 99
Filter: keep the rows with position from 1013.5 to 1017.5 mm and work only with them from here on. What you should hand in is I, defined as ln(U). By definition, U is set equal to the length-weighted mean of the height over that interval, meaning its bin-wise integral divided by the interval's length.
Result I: 0.72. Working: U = 2.0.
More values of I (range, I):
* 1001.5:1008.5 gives 0.99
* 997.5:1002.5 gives 1.08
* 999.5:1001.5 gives 1.10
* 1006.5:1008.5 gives 0.93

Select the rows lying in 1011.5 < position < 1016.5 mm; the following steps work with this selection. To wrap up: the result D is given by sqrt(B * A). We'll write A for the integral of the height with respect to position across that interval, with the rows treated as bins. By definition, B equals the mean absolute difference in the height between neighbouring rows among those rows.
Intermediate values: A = 11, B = 0.07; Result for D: 0.9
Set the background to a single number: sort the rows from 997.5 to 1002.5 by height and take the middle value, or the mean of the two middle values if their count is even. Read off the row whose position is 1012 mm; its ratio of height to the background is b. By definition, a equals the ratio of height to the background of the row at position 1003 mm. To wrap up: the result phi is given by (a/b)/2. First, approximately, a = 0.97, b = 0.73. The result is 0.66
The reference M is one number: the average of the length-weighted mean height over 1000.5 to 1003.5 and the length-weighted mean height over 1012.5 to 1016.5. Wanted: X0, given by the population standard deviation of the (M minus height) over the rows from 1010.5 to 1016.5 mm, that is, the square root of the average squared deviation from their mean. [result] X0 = 0.101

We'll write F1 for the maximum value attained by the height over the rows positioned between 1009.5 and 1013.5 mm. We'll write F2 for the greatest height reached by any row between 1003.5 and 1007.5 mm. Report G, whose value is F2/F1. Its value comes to 1.19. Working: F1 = 2.342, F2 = 2.78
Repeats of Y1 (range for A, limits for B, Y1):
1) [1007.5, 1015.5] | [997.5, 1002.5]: 101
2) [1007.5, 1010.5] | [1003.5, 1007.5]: 100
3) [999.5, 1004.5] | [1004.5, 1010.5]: 100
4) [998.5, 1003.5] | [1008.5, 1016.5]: 99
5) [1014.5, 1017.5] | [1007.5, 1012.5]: 100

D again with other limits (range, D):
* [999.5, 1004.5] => 1.4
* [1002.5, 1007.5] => 1.4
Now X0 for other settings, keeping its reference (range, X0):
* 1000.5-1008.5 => 0.158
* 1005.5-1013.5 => 0.165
